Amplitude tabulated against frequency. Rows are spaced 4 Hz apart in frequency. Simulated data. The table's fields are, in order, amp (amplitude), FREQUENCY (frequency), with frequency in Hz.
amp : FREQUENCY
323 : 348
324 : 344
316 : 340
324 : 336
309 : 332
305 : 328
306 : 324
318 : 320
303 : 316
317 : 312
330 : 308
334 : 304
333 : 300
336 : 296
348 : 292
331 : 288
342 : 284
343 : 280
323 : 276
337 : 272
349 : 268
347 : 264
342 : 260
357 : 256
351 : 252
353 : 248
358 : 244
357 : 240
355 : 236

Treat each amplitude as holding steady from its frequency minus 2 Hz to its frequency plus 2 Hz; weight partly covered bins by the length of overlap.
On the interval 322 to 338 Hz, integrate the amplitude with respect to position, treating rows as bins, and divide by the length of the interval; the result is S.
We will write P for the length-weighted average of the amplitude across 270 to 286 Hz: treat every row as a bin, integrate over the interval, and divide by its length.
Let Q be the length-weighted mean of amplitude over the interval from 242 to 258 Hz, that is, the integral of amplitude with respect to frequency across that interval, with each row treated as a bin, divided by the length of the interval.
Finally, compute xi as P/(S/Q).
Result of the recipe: 384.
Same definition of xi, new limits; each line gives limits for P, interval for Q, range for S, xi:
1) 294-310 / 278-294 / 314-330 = 369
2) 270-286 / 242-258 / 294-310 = 358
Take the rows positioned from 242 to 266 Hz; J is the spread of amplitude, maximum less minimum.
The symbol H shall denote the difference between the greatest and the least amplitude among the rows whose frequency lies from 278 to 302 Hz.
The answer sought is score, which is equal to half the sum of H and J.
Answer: 16.5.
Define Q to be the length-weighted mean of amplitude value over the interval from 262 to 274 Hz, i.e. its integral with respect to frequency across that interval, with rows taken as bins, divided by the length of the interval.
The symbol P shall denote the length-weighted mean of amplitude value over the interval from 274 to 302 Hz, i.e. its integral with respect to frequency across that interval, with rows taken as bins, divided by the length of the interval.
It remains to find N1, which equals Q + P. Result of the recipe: 681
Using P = 337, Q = 344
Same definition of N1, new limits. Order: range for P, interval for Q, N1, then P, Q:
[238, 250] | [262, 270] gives 704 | 356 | 348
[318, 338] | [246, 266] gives 662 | 312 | 350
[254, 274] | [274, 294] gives 684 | 346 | 337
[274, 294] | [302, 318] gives 658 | 337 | 321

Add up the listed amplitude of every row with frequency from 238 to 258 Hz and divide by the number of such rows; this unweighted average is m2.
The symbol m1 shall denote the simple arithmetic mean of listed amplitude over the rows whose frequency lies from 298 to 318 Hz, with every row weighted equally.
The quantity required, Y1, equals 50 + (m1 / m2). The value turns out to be 50.9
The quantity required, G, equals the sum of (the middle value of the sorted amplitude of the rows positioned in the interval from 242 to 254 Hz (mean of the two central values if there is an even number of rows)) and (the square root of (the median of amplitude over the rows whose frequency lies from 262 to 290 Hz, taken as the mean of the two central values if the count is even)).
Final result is 371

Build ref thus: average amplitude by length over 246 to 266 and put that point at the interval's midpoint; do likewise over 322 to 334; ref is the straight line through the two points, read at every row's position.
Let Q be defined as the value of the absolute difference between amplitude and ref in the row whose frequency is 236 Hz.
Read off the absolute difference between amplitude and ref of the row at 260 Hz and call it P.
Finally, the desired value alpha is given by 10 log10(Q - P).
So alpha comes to 2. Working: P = 5.6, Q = 7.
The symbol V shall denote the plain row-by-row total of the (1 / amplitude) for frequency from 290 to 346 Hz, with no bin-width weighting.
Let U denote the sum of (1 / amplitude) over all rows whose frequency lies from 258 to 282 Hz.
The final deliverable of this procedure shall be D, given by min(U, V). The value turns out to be 0.0176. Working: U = 0.018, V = 0.044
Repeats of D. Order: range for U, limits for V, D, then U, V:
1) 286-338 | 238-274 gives 0.0257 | 0.040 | 0.026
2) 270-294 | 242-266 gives 0.0171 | 0.018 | 0.017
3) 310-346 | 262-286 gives 0.0176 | 0.029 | 0.018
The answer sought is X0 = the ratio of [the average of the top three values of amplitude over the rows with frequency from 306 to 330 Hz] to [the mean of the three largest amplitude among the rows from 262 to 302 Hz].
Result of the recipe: 0.92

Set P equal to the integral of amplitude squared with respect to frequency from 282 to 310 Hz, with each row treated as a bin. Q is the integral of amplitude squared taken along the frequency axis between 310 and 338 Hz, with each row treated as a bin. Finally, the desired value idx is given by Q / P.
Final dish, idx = 0.86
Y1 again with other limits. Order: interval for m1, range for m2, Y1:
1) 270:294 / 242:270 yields 51.0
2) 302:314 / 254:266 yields 50.9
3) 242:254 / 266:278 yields 51.1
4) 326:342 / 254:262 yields 50.9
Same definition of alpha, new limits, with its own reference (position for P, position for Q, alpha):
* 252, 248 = -4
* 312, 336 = 13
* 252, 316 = 10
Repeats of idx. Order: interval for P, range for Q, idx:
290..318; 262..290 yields 1.06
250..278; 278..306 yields 0.97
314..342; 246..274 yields 1.25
